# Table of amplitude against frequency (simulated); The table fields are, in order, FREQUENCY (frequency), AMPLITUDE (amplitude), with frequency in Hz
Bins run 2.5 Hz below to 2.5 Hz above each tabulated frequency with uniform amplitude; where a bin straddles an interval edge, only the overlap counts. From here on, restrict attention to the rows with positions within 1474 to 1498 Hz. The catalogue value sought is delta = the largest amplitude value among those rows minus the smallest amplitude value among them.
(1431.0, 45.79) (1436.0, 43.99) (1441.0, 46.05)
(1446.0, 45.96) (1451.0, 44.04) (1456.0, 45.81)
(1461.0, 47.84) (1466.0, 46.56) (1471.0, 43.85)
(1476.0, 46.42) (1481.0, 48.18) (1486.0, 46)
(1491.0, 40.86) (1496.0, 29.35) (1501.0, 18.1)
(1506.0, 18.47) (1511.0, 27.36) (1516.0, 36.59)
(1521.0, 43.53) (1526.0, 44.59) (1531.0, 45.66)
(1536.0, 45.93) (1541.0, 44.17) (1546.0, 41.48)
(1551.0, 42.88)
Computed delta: 18.8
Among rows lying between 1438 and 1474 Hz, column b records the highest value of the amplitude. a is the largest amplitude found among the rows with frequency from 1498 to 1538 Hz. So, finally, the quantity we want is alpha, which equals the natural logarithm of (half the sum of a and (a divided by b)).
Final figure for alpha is 3.155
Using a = 45.93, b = 47.84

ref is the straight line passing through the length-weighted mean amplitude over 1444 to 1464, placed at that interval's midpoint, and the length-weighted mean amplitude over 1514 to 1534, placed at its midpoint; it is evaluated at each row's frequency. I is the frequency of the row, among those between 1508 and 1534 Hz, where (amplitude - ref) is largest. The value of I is 1531.0 Hz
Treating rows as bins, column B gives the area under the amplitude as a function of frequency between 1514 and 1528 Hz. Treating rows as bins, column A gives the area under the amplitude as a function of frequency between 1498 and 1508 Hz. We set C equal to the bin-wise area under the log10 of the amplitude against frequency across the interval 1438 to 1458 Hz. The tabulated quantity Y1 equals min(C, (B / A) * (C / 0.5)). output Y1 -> 33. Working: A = 188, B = 583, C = 33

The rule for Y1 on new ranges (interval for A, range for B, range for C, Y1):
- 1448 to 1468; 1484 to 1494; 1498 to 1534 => 50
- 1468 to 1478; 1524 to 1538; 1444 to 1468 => 40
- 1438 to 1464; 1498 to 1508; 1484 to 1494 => 5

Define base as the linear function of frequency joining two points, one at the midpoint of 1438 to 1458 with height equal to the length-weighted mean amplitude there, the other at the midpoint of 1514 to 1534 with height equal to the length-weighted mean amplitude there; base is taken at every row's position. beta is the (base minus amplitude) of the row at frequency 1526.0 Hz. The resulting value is -1.8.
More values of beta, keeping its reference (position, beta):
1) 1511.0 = 15.9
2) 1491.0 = 3.1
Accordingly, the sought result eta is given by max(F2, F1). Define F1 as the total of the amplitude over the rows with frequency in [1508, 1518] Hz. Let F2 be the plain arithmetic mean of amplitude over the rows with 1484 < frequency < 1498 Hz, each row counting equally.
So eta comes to 64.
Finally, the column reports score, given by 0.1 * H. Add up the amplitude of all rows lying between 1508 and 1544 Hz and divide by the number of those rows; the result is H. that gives 4.1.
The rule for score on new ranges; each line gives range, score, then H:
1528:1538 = 4.6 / 46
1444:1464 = 4.6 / 46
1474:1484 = 4.7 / 47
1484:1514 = 3.0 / 30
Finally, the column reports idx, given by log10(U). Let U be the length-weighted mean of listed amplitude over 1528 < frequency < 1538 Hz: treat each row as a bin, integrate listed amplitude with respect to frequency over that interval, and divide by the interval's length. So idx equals 1.66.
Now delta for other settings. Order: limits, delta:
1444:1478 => 4.0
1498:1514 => 9.3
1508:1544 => 18.6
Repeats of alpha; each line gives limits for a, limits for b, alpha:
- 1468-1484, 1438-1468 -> 3.202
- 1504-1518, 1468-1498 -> 2.927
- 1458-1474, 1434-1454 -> 3.196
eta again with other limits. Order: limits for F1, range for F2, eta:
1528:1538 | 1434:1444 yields 92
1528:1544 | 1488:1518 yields 136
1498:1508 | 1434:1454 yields 45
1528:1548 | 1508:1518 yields 177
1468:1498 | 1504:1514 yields 255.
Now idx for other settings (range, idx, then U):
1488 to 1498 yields 1.56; 35.9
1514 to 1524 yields 1.61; 40.5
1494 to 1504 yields 1.37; 23.2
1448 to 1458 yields 1.65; 44.9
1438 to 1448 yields 1.66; 45.9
